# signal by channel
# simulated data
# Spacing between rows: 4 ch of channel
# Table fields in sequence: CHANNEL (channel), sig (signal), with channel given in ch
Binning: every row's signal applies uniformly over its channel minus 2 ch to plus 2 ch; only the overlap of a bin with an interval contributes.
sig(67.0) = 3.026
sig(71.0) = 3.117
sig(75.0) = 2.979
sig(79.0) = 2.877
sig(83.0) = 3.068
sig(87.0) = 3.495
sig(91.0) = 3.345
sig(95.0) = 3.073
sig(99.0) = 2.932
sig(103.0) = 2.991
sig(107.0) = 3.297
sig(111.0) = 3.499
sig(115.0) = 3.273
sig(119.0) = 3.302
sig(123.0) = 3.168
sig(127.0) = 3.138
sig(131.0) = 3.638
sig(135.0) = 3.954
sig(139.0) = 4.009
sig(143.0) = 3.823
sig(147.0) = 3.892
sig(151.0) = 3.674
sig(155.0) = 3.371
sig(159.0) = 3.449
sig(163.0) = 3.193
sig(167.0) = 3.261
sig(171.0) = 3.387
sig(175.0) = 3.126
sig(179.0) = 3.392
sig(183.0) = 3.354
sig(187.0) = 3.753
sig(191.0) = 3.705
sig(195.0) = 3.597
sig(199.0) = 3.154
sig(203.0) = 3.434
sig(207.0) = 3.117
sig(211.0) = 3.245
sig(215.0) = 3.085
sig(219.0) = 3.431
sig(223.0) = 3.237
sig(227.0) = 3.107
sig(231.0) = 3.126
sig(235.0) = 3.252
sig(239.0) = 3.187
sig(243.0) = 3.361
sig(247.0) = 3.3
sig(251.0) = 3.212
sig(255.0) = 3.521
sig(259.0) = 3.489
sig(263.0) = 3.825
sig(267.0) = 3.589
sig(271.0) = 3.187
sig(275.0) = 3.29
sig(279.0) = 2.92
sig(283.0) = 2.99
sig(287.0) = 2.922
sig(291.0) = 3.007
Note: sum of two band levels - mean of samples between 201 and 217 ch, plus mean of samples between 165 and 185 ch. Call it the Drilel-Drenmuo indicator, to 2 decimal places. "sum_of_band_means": 6.52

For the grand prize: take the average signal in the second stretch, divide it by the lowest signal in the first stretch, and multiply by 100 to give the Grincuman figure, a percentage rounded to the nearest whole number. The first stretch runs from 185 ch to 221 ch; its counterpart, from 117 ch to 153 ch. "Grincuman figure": 117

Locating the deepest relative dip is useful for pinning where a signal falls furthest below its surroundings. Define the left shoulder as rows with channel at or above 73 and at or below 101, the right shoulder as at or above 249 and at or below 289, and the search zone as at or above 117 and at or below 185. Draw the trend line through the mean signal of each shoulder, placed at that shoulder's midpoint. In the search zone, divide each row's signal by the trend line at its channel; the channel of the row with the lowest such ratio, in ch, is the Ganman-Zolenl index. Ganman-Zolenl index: 175.0 ch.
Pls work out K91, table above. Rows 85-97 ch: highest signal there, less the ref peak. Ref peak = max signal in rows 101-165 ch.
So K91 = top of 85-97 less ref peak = -0.51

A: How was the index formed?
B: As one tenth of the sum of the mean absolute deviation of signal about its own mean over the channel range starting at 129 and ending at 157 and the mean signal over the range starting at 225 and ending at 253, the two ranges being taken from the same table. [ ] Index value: 0.340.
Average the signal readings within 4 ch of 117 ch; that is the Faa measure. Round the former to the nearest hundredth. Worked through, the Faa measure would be 3.29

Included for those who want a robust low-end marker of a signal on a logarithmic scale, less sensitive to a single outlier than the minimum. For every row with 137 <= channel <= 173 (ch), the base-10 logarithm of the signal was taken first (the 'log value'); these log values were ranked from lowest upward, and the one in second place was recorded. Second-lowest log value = 0.513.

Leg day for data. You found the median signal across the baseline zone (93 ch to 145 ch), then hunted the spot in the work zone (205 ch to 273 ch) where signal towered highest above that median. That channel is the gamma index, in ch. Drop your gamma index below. 263.0 ch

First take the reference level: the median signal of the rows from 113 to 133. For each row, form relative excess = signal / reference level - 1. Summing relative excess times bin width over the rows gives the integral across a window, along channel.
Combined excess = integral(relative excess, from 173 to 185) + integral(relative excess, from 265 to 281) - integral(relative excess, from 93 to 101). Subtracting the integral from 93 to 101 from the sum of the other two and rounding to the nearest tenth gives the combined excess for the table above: 0.6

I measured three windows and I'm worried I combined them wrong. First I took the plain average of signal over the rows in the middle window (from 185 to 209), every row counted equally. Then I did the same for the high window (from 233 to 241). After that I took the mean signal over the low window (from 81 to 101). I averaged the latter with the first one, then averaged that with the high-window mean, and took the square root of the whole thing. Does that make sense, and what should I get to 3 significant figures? 1.81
